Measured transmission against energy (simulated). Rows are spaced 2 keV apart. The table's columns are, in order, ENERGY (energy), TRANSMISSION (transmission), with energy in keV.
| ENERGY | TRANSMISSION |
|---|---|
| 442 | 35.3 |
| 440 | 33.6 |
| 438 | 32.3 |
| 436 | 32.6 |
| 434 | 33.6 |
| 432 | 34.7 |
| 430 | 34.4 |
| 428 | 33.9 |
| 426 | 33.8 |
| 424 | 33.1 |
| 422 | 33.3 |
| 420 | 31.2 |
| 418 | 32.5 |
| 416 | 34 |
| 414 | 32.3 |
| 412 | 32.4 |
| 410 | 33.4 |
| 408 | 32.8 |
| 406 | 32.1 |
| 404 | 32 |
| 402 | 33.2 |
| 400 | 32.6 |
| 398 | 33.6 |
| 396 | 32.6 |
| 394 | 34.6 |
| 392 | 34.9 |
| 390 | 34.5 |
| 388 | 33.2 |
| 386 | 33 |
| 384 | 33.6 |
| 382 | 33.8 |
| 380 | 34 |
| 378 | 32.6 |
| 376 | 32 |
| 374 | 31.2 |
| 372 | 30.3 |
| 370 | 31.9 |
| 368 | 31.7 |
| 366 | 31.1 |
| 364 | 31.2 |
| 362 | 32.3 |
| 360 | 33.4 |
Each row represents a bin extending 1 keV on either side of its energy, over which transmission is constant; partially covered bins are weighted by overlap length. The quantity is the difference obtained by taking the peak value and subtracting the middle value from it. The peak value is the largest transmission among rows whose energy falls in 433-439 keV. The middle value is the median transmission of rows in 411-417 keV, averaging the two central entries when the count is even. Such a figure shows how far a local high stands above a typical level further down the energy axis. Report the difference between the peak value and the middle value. 1.2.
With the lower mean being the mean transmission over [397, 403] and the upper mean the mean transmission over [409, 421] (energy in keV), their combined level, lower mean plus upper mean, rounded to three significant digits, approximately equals 65.8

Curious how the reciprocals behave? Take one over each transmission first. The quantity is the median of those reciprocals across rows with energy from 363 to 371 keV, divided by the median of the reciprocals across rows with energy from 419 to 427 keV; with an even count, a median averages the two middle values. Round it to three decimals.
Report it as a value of 1.056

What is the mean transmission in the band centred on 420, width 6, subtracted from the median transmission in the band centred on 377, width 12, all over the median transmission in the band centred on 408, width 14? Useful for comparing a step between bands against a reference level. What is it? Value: -0.0010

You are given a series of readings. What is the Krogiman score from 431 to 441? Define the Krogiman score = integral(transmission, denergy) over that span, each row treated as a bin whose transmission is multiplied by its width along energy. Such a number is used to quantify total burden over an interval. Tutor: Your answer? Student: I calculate 334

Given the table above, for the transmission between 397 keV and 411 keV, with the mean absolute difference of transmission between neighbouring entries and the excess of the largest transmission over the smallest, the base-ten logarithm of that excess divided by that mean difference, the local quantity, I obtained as 0.359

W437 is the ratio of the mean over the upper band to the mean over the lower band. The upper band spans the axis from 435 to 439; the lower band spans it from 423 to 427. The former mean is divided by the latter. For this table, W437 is 0.97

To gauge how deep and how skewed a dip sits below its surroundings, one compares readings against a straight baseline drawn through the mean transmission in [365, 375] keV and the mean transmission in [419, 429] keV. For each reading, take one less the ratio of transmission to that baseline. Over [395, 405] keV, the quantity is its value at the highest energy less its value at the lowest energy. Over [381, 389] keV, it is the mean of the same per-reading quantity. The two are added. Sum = -0.0252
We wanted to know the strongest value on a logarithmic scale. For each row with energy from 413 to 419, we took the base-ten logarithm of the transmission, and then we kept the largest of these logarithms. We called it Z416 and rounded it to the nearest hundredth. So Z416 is 1.53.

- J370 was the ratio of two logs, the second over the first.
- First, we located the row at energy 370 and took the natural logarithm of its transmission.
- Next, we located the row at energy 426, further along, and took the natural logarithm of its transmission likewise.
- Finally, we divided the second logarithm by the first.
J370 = 1.017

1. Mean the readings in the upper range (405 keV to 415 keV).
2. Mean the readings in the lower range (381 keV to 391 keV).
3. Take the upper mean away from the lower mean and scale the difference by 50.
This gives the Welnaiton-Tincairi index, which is 51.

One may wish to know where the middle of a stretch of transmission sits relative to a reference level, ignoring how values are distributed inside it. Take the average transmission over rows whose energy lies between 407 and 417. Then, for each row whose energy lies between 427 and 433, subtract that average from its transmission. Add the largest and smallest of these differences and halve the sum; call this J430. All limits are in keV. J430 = 1.32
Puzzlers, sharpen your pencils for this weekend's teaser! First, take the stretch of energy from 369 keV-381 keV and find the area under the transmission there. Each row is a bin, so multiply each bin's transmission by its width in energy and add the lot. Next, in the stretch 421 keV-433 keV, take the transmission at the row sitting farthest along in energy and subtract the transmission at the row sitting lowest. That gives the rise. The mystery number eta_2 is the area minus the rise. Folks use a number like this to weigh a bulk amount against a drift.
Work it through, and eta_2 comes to 383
